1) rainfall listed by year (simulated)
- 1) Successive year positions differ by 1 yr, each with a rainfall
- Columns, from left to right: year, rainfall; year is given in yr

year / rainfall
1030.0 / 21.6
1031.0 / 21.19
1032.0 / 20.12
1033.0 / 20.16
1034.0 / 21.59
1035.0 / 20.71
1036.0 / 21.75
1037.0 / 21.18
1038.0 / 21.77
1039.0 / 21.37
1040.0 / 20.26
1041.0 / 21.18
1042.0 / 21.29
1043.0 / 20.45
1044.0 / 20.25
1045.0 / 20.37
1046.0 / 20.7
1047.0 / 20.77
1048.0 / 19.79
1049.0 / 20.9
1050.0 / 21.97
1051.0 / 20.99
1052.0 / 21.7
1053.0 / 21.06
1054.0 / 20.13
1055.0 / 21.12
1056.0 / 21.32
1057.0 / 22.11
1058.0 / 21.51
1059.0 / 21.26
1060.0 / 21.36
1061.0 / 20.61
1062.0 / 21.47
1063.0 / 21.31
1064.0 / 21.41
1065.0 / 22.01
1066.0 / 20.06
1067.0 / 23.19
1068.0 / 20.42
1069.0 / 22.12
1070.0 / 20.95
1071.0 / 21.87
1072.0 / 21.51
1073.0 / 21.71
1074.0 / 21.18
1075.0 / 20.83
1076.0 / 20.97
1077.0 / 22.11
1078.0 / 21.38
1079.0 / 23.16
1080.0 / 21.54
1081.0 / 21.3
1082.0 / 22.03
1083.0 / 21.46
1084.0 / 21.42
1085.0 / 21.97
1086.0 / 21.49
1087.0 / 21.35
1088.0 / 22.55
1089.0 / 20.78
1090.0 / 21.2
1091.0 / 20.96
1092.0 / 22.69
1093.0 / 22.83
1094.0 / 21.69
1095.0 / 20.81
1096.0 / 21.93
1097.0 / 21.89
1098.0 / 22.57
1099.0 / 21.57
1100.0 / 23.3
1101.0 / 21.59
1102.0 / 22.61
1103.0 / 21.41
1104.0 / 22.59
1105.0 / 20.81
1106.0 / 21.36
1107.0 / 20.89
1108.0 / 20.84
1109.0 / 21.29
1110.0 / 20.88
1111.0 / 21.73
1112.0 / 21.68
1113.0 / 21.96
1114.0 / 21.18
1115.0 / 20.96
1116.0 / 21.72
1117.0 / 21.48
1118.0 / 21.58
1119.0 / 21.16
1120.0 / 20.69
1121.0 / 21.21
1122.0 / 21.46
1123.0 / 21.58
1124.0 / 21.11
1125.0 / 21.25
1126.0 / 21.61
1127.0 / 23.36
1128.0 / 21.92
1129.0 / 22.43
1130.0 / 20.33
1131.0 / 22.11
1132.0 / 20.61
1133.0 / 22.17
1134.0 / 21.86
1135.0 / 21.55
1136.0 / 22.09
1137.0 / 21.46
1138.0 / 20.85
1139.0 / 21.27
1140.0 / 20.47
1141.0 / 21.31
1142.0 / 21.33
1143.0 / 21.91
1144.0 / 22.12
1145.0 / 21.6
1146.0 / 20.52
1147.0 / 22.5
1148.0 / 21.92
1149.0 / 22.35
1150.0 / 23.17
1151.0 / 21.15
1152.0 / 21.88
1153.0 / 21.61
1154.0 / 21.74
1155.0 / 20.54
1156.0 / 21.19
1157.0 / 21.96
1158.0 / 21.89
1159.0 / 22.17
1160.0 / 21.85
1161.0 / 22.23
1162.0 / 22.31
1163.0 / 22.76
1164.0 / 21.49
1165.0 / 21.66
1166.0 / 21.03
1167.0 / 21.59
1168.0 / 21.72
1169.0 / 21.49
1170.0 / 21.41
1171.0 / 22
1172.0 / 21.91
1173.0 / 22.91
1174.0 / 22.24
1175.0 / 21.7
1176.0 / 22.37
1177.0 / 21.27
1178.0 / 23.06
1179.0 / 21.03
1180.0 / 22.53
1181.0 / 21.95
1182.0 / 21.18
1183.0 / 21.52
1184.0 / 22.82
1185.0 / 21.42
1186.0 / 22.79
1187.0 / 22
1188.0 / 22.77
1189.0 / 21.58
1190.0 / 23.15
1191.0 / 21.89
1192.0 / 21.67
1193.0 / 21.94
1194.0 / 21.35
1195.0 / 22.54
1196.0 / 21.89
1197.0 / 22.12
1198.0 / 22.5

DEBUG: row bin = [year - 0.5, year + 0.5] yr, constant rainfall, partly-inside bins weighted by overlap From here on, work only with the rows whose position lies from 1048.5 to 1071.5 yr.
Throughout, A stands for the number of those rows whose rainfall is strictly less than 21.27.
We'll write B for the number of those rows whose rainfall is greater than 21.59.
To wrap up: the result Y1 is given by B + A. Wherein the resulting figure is 17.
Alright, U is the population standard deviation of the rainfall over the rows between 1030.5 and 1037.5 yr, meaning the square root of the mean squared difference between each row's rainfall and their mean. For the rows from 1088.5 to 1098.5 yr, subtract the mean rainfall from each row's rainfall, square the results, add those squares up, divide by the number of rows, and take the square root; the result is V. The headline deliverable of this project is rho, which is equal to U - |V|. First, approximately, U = 0.60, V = 0.74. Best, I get -0.1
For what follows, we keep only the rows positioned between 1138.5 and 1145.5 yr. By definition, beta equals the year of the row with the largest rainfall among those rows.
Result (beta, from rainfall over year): 1144.0 yr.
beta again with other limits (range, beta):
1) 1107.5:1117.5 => 1113.0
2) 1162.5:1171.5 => 1163.0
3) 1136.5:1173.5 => 1150.0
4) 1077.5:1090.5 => 1079.0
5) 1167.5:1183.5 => 1178.0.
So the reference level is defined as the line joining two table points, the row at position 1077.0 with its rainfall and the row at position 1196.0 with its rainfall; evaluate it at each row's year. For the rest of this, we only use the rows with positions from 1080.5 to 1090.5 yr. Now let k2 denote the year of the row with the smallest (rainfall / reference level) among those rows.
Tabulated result 1089.0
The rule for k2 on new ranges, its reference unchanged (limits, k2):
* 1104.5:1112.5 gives 1105.0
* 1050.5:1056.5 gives 1054.0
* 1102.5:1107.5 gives 1105.0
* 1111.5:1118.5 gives 1115.0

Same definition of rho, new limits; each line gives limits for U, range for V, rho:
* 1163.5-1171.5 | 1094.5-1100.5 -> -0.5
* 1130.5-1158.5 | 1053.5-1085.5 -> -0.1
